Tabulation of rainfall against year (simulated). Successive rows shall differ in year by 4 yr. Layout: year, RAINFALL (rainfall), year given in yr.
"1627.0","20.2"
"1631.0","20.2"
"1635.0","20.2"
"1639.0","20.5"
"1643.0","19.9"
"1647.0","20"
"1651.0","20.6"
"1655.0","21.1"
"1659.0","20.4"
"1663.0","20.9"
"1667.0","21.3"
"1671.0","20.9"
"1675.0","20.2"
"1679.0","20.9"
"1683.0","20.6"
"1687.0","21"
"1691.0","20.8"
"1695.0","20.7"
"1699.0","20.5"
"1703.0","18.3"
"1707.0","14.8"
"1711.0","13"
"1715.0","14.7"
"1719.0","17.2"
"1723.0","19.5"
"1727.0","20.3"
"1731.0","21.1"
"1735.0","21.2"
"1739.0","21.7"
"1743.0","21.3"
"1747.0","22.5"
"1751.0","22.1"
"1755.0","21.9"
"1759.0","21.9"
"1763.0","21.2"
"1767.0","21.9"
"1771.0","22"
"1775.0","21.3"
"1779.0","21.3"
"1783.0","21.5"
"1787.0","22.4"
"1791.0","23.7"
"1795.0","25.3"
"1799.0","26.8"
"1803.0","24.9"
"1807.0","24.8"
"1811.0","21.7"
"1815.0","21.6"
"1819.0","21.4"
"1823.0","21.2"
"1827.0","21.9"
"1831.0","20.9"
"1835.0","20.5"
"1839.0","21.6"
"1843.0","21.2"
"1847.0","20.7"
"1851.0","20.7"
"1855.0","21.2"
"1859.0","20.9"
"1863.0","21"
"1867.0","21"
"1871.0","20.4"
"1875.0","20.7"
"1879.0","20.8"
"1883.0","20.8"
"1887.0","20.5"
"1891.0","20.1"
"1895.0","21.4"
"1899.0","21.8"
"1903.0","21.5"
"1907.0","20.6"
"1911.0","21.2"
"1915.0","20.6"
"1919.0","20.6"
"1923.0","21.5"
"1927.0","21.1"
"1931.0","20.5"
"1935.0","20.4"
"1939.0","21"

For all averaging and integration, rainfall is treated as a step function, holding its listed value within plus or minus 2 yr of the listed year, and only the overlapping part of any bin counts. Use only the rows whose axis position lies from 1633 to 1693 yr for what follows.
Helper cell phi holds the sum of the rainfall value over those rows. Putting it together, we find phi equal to 309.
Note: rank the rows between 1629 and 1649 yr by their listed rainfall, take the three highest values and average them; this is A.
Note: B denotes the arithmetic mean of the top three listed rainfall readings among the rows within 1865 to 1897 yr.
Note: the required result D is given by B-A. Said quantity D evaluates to 0.8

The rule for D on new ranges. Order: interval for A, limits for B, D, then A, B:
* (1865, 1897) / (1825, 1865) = 0.5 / 21.1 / 21.6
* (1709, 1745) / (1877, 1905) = 0.2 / 21.4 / 21.6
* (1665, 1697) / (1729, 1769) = 1.1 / 21.1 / 22.2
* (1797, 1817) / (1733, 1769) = -3.3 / 25.5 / 22.2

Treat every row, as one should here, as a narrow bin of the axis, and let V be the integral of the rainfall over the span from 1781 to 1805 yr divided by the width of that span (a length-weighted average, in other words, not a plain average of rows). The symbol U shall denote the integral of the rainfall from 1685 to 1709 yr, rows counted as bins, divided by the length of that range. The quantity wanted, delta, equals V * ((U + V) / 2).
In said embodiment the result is 524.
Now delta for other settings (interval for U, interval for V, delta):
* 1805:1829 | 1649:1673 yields 448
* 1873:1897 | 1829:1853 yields 436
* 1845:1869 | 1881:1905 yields 441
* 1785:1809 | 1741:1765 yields 507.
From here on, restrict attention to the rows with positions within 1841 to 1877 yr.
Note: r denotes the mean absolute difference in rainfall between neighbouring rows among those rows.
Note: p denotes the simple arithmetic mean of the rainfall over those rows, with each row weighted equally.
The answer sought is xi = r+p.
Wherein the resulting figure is 21.2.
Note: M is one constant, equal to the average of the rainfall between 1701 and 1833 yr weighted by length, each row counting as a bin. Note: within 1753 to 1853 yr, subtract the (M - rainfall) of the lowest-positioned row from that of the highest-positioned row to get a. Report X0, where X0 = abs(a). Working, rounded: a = 1.2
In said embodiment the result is 1.2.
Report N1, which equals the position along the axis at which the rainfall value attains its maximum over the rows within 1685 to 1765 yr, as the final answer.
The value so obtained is 1747.0 yr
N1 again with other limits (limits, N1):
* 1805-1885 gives 1807.0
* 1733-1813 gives 1799.0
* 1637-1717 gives 1667.0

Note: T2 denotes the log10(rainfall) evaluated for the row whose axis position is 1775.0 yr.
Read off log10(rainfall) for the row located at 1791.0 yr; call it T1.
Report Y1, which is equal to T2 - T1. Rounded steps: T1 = 1.37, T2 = 1.33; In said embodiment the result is -0.046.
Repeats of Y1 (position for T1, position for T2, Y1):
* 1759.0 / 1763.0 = -0.014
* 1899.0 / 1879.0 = -0.020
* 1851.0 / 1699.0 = -0.004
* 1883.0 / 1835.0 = -0.006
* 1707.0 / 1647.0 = 0.131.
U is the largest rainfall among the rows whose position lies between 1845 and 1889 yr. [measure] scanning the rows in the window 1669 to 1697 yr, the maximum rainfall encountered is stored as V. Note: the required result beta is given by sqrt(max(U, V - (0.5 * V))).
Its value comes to 4.60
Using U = 21.2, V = 21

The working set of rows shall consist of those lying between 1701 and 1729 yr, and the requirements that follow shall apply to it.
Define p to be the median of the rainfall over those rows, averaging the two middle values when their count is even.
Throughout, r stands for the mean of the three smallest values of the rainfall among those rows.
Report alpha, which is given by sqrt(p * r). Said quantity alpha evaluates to 15.6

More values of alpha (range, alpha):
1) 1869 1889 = 20.6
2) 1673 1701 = 20.6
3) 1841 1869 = 20.9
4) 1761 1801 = 21.6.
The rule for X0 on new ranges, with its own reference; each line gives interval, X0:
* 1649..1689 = 0.4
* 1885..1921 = 0.1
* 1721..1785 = 2.0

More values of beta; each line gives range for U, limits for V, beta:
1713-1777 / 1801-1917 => 4.74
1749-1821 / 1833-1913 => 5.18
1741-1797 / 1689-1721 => 5.03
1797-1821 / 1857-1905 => 5.18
